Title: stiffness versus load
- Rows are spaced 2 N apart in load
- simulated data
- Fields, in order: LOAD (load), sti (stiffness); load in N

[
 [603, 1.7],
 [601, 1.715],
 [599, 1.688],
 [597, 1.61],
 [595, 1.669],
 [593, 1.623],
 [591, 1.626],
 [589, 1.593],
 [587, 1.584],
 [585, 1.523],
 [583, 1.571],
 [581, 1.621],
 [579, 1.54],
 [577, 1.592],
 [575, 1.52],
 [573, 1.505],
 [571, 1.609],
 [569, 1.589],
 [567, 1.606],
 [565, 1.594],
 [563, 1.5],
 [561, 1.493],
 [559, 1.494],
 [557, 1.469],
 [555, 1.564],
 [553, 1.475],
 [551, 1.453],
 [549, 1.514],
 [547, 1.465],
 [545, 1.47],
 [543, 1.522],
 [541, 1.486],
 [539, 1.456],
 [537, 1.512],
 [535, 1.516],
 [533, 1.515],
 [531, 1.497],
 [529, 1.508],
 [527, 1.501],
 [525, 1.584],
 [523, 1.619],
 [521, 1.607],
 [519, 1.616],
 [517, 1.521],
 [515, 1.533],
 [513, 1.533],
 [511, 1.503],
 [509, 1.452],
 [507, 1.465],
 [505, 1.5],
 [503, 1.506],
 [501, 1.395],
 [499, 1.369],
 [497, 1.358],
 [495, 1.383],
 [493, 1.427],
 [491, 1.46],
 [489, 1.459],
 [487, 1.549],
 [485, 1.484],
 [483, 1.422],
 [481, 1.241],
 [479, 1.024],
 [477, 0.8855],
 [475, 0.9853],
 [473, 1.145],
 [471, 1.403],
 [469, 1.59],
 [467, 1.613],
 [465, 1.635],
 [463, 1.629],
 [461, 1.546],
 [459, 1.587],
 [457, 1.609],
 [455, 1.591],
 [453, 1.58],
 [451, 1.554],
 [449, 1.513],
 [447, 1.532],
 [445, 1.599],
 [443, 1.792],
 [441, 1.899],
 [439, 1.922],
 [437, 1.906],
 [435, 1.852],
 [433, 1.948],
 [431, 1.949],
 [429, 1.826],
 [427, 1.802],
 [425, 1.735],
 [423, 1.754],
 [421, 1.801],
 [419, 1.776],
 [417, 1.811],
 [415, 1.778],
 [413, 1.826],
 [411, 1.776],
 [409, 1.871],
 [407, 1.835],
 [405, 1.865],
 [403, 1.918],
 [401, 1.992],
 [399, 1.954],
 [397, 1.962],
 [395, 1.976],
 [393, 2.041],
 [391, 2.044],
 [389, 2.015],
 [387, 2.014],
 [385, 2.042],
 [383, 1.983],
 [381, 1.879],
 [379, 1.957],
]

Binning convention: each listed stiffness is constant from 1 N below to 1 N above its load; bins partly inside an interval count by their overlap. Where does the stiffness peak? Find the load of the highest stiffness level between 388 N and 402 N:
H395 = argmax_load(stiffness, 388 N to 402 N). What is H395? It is 391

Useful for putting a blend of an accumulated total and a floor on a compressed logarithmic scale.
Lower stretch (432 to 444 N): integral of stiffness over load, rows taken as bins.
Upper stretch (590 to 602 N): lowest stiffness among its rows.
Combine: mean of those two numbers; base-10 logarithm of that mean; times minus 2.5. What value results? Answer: -2.71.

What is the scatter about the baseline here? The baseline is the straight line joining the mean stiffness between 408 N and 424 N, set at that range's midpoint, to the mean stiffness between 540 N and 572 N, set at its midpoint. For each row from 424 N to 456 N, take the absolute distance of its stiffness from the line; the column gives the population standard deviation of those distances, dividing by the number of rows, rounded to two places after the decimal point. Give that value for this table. 0.06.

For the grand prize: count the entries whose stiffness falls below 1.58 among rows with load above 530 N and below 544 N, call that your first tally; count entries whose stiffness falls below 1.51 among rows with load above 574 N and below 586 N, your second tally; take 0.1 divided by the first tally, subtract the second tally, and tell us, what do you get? 0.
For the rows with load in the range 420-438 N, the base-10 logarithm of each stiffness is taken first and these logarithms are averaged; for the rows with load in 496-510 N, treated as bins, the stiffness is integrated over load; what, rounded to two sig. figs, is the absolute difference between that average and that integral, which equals 20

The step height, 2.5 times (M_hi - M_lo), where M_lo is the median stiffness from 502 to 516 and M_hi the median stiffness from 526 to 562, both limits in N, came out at 0.0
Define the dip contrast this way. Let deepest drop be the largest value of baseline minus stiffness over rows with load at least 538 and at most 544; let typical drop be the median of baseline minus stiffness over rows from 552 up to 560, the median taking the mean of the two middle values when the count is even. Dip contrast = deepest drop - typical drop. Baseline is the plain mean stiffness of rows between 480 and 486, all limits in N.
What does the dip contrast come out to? 0.03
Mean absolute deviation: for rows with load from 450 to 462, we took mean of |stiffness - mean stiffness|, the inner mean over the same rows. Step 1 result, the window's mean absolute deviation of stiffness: 0.019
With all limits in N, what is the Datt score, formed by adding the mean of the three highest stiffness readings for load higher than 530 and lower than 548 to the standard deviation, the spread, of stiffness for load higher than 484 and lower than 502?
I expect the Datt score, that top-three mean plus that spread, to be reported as 1.58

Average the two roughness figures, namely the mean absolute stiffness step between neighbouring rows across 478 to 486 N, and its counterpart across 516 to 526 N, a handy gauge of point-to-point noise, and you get 0.10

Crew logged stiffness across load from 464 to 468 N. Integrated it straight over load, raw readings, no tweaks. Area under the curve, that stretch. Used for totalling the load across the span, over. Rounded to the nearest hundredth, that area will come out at 6.50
